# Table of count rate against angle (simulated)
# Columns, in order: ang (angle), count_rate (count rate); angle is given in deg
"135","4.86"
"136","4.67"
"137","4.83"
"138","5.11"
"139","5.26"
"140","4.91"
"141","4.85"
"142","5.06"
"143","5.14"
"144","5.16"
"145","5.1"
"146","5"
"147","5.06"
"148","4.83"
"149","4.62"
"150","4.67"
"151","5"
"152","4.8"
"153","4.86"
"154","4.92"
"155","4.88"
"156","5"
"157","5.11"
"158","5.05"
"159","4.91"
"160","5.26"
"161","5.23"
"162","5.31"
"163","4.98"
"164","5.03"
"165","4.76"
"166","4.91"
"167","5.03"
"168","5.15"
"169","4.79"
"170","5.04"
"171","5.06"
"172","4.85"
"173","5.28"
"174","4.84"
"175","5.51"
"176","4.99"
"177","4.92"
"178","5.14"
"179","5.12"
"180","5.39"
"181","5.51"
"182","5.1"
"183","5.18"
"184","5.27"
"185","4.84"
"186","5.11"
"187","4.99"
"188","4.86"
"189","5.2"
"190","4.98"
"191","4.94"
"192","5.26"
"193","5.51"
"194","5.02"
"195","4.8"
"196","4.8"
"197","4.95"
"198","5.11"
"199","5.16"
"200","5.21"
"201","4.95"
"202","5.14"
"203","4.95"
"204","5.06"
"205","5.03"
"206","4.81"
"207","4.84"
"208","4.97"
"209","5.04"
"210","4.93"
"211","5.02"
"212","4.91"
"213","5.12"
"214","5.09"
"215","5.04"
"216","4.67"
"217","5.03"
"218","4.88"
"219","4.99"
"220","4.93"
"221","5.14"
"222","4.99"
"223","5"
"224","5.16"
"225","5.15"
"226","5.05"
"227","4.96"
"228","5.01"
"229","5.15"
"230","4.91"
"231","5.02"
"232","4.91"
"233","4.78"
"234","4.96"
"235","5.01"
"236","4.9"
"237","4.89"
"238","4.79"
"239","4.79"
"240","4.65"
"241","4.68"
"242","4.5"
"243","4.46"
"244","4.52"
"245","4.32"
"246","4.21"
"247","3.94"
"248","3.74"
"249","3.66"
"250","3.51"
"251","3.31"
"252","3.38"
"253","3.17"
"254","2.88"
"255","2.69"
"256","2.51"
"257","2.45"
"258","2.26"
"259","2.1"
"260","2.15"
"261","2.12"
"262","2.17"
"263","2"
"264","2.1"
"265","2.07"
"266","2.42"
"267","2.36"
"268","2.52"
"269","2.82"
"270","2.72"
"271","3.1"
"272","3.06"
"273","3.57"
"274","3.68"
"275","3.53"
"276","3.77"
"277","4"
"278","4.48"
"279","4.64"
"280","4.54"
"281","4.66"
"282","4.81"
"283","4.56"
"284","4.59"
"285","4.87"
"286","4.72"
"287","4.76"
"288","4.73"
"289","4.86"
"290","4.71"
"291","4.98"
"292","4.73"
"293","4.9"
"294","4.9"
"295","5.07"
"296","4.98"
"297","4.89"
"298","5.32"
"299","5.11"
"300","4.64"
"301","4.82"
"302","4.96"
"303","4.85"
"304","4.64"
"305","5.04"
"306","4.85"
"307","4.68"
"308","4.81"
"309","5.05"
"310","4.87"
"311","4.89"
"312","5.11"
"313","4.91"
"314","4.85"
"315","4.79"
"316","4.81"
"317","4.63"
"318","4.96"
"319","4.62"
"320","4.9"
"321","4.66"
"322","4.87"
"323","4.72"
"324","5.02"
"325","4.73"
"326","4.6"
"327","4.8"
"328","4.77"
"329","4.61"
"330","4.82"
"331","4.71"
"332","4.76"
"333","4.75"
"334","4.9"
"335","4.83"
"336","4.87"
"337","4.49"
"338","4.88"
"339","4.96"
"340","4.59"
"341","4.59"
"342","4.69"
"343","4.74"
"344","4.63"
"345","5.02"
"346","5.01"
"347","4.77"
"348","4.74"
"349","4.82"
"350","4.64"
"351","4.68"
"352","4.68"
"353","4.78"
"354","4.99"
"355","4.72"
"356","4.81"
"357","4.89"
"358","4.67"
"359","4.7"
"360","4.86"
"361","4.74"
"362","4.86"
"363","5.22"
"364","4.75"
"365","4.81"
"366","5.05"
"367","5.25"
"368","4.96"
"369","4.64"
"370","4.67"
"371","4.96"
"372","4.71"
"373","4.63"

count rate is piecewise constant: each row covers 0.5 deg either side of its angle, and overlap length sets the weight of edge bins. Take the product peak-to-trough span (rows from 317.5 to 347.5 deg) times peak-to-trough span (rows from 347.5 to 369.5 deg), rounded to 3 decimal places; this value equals 0.323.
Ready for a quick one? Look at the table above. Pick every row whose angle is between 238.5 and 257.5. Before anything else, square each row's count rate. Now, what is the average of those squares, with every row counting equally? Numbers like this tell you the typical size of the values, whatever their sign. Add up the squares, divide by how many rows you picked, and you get 14.7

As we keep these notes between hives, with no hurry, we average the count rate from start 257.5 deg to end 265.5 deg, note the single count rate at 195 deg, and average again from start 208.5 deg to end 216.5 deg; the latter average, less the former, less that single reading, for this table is -1.9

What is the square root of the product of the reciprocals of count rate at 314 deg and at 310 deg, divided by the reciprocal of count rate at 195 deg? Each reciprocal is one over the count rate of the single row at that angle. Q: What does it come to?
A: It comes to 0.99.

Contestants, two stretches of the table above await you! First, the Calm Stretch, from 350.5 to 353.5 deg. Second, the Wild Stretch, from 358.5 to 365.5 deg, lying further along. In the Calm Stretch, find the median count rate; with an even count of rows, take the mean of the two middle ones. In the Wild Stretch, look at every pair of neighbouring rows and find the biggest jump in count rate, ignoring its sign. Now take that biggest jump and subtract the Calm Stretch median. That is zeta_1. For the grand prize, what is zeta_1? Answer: -4.2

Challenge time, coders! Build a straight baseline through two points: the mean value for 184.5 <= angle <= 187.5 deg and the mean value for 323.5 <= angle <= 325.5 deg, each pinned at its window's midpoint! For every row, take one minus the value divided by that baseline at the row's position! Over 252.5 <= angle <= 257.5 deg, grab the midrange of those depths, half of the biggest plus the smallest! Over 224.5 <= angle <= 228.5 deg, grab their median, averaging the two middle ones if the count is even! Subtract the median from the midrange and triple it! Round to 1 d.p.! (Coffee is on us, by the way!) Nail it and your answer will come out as 1.3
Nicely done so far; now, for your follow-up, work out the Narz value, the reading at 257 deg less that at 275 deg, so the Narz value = -1.1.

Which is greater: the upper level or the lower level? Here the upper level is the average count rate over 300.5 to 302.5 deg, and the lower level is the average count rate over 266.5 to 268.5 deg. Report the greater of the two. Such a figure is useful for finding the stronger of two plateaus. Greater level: 4.89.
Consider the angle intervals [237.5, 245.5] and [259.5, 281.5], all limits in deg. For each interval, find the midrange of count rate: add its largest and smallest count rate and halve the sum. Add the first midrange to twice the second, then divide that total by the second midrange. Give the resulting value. 3.37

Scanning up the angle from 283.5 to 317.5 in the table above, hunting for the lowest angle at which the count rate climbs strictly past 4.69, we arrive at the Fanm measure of 285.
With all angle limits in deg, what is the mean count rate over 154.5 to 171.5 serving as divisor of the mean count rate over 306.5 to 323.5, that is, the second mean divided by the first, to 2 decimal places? 0.96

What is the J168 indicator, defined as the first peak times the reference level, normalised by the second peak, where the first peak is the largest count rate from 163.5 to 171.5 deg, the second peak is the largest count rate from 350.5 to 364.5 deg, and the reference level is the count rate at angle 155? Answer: 4.81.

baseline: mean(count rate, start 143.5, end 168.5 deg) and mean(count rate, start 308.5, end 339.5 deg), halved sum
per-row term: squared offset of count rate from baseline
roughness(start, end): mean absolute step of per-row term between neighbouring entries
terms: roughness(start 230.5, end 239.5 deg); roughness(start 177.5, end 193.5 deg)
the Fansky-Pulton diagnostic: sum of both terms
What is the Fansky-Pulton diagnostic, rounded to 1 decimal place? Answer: 0.1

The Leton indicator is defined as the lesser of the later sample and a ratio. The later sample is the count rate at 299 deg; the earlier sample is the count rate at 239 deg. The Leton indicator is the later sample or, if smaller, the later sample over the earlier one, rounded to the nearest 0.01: 1.07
